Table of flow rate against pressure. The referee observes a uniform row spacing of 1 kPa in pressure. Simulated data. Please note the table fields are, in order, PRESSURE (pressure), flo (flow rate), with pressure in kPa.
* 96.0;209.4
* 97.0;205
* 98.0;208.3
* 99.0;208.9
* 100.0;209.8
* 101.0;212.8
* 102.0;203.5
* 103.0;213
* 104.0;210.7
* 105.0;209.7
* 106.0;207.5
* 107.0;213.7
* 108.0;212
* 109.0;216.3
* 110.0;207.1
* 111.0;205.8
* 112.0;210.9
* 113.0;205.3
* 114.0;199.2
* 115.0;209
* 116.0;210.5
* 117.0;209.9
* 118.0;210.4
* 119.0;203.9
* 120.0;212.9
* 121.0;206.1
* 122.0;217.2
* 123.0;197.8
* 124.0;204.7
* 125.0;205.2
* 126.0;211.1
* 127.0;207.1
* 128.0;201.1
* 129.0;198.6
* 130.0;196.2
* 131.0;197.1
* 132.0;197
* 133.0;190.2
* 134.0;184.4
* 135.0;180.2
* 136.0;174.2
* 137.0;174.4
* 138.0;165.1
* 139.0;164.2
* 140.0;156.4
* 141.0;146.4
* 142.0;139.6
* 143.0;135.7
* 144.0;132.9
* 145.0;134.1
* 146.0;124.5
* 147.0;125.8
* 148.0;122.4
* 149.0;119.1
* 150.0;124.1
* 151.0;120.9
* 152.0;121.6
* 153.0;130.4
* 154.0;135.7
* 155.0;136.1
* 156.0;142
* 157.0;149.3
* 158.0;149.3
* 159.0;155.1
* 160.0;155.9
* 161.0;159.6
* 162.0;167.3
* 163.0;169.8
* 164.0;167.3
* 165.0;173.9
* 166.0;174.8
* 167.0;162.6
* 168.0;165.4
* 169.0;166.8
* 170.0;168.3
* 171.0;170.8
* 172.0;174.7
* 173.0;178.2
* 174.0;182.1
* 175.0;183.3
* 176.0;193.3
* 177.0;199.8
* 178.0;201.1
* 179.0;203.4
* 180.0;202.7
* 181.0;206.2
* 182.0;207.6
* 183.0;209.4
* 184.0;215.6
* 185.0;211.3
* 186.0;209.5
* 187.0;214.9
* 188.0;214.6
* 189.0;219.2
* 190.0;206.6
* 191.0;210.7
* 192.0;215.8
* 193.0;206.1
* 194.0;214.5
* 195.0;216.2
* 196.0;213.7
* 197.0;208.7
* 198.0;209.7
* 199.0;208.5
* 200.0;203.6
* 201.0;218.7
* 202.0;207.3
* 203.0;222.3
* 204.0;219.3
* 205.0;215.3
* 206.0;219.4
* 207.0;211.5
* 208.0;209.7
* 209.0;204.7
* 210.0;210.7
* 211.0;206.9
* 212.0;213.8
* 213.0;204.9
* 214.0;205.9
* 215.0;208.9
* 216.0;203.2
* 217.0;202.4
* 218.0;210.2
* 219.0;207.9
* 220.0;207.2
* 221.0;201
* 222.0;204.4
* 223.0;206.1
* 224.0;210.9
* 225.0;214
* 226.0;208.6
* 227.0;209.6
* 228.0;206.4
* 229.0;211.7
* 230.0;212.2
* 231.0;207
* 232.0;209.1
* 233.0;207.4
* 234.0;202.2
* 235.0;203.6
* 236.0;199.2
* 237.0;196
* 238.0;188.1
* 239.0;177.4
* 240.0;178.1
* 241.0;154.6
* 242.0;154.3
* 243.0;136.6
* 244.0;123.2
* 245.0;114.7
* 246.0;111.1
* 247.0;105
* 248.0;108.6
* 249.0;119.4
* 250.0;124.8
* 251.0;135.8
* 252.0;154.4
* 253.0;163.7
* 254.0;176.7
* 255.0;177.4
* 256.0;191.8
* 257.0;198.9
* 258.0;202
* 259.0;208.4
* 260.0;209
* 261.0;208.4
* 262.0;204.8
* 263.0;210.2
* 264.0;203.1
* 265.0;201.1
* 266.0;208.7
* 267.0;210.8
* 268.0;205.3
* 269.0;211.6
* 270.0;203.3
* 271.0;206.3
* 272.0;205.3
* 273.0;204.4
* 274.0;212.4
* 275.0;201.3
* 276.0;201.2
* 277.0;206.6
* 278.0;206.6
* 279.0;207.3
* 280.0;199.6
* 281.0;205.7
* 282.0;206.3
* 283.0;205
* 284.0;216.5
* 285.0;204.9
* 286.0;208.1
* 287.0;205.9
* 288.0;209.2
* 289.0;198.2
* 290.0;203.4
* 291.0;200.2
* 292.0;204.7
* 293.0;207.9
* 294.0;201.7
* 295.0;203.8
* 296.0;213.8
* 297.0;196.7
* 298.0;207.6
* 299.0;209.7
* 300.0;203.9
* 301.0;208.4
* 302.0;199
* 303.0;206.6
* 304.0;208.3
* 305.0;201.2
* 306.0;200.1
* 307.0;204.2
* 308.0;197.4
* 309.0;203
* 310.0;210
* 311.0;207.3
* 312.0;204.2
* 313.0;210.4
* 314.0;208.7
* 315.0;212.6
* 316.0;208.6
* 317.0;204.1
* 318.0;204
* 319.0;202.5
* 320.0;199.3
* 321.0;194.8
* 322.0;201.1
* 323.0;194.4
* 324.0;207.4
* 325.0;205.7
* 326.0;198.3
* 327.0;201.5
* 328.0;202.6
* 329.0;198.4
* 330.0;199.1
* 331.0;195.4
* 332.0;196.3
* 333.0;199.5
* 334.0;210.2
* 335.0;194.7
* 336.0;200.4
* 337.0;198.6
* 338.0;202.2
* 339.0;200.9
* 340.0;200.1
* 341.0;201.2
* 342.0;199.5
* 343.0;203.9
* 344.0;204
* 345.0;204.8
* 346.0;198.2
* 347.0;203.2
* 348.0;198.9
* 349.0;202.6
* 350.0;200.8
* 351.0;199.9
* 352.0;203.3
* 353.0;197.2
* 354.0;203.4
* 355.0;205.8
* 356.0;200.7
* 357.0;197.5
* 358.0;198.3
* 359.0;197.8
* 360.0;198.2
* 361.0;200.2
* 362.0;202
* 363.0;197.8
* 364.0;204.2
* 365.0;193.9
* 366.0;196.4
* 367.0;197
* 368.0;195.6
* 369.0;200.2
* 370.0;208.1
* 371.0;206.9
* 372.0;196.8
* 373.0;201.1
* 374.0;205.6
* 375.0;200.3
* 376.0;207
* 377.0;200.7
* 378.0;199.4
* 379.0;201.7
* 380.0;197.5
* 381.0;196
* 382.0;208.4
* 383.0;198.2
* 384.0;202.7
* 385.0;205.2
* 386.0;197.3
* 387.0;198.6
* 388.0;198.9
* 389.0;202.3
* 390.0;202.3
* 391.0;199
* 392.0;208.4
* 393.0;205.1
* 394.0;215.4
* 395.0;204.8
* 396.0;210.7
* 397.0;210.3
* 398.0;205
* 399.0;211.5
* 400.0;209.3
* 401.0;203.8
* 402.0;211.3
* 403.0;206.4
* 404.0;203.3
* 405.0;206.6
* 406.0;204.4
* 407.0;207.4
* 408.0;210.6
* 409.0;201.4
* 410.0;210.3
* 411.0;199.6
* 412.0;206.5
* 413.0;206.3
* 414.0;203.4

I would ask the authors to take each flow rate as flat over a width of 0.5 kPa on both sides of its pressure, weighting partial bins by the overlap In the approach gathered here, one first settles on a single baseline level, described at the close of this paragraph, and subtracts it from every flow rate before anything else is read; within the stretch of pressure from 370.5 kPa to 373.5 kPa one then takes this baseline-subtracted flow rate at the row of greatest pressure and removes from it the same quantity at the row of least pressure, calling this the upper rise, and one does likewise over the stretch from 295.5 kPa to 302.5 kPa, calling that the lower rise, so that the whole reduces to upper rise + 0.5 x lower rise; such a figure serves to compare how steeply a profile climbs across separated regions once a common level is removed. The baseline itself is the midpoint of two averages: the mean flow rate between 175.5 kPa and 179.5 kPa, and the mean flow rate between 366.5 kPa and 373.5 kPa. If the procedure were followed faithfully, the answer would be -13.2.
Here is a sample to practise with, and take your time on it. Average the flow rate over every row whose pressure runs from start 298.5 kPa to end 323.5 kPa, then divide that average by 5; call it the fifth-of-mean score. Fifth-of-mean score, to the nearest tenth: 40.8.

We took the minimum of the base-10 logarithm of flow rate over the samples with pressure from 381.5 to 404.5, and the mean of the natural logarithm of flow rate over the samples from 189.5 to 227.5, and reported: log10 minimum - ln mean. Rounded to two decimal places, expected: -3.05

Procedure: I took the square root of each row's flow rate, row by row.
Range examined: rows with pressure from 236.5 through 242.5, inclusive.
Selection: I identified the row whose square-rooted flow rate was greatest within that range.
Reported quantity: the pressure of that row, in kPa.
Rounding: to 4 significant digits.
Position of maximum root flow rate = 237.0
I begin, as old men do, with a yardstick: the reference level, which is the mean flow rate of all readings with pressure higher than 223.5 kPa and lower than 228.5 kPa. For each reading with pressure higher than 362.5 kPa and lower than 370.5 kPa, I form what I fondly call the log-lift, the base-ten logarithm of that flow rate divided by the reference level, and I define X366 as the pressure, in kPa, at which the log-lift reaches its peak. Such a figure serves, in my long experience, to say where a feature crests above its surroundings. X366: 370.0 kPa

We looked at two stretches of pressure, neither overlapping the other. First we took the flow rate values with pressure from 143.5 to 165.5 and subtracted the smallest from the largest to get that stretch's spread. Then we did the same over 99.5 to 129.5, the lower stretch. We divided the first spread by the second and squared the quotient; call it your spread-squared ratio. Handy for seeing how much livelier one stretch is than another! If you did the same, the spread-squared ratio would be 8.0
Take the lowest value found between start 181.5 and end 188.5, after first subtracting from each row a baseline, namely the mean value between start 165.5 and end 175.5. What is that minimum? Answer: 35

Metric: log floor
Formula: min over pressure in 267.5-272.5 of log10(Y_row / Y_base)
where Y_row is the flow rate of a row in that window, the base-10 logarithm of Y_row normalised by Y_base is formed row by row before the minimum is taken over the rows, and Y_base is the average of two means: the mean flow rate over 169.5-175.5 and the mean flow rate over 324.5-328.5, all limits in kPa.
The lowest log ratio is 0.031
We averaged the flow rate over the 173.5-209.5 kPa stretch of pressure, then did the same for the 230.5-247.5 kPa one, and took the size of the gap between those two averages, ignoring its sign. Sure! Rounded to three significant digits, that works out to 40.1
